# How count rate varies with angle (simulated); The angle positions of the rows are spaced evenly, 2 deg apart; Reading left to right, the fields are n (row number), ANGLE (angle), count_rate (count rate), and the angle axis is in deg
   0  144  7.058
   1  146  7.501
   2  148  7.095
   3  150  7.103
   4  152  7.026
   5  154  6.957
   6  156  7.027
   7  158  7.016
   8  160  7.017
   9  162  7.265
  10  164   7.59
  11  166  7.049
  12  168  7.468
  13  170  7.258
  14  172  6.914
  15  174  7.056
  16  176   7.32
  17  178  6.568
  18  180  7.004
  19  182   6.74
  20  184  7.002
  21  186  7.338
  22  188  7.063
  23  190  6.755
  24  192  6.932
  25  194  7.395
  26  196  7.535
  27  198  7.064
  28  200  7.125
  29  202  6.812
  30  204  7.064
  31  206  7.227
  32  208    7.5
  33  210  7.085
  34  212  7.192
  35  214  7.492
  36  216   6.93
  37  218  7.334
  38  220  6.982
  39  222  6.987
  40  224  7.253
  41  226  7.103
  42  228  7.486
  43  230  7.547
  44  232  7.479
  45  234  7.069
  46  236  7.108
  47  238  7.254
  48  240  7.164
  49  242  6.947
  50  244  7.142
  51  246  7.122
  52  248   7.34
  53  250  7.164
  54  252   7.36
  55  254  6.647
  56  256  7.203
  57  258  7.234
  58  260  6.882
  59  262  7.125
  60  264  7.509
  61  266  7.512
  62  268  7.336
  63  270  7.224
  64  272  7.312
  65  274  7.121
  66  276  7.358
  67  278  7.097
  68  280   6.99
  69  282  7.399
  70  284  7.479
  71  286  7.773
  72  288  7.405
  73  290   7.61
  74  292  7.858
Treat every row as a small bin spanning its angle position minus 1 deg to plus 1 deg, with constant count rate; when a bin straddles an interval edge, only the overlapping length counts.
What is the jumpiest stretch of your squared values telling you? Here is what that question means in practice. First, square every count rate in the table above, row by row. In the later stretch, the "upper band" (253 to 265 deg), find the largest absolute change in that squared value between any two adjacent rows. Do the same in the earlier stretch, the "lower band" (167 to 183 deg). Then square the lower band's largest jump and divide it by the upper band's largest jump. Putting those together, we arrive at 14.2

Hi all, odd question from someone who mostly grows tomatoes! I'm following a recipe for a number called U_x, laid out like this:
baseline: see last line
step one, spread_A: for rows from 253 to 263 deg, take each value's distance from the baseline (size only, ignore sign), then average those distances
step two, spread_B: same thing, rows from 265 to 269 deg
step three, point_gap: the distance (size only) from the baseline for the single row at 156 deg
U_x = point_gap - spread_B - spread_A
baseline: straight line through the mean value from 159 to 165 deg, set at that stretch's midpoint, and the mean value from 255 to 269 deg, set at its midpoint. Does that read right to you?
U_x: -0.14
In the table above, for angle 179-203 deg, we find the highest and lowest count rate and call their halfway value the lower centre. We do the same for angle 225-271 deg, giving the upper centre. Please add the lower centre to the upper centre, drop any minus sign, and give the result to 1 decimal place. 14.2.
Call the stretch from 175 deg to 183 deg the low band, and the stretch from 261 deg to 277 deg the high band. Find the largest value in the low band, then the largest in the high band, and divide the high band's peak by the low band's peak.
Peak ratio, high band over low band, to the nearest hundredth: 1.03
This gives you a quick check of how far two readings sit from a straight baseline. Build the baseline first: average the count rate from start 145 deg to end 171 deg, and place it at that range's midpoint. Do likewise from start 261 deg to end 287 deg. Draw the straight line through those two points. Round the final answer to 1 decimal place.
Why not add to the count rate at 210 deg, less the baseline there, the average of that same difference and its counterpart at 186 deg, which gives -0.2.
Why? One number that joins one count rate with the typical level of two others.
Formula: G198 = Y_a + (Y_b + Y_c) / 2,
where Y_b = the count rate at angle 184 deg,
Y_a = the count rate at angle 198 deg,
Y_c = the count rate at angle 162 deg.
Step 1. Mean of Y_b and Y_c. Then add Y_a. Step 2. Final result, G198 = 14.2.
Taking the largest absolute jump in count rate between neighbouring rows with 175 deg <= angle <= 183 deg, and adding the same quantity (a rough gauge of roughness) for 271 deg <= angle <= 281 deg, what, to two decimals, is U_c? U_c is 1.01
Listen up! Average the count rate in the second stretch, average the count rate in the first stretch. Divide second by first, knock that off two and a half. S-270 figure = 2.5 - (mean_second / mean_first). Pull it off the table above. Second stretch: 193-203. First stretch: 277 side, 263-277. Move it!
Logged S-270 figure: 1.52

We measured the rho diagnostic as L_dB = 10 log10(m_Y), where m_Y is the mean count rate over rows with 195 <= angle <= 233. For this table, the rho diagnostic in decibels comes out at 8.59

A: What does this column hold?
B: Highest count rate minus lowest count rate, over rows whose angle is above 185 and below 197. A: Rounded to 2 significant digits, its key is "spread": 0.78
